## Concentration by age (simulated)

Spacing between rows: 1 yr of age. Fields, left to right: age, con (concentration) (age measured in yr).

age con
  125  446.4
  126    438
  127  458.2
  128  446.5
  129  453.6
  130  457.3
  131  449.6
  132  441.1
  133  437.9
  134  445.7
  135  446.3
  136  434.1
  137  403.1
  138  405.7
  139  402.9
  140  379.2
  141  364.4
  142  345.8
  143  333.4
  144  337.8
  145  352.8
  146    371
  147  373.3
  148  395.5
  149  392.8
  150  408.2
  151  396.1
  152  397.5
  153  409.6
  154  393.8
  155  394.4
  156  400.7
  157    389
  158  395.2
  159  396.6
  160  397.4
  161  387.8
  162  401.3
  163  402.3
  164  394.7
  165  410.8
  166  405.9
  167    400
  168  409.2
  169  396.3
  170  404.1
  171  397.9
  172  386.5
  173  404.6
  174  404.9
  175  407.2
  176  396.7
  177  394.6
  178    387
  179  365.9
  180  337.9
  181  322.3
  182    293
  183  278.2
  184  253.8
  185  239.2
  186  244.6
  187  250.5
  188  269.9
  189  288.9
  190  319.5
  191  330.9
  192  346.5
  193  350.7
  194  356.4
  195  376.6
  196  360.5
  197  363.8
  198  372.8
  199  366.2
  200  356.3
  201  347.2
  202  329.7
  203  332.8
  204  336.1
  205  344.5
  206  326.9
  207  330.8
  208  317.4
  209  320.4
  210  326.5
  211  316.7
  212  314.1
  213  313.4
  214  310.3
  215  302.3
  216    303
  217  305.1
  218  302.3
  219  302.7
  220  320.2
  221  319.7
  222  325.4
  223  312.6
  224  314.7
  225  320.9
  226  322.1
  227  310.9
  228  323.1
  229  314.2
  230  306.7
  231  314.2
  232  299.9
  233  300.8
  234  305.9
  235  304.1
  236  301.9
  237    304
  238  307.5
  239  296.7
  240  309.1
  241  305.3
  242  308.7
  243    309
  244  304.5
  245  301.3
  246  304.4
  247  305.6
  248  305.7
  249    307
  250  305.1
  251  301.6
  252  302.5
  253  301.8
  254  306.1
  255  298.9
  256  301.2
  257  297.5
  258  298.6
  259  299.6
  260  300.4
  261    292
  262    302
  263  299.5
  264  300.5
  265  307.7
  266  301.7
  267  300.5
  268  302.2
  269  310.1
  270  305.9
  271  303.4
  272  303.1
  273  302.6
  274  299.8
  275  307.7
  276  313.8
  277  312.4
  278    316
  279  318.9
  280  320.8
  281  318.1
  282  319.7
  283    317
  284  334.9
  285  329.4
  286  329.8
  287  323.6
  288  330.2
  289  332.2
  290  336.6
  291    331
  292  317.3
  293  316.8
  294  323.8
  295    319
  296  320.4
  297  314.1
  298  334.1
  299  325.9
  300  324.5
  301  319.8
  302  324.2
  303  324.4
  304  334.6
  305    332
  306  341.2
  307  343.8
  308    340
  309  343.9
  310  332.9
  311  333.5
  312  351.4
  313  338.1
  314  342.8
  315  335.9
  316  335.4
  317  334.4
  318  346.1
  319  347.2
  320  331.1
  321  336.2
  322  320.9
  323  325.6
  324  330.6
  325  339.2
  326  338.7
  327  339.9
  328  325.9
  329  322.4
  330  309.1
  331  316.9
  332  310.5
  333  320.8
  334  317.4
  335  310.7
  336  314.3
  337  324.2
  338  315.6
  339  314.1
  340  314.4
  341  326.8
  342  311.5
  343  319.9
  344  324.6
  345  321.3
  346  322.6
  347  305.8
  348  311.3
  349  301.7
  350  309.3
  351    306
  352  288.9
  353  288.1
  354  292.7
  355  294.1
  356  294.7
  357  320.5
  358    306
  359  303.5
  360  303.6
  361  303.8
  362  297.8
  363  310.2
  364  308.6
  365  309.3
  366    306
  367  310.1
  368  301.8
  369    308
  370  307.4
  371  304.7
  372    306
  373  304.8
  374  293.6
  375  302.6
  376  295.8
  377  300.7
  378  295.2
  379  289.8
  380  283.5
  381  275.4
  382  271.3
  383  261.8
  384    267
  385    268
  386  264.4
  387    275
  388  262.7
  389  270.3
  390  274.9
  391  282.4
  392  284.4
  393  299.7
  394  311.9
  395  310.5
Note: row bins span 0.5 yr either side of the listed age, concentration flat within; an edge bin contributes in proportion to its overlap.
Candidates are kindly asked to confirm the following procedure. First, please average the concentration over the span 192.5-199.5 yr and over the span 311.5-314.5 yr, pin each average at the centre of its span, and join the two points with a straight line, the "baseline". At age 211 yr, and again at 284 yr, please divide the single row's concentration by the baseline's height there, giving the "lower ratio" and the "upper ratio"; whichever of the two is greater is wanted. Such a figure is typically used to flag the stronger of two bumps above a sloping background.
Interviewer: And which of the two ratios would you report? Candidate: 0.960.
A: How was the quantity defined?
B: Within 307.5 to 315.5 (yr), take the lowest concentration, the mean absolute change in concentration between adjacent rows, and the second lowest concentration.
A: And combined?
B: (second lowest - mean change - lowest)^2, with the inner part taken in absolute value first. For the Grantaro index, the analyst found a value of 60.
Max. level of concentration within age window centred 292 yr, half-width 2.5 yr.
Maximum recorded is 336.6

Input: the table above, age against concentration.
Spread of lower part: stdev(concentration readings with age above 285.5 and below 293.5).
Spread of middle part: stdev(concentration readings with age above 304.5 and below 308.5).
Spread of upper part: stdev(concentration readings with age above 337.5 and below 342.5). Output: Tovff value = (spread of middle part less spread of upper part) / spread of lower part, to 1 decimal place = -0.1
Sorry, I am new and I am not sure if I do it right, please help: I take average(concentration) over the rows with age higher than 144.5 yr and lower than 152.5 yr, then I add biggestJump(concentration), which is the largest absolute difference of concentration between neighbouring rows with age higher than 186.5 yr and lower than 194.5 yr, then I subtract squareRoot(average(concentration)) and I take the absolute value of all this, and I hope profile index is 397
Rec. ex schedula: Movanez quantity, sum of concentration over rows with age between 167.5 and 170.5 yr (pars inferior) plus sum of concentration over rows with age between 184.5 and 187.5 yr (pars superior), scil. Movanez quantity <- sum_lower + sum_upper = 1944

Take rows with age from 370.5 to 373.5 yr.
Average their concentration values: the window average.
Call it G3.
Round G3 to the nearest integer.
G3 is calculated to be 305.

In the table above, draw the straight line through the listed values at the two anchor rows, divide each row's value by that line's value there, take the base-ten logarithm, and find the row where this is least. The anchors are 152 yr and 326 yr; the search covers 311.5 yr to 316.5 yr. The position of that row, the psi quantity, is 316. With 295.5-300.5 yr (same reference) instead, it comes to 297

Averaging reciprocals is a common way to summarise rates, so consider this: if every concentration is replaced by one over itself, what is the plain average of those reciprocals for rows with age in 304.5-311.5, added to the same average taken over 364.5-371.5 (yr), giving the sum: 0.0062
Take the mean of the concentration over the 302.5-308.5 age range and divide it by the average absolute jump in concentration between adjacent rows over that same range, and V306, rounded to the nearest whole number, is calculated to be 59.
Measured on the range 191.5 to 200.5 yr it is 39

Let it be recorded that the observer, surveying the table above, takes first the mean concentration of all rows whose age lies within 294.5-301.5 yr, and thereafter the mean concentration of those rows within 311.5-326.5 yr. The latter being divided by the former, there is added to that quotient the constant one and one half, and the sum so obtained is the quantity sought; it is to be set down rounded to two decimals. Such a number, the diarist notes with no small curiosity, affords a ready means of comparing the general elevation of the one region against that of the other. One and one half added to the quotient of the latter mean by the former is 2.54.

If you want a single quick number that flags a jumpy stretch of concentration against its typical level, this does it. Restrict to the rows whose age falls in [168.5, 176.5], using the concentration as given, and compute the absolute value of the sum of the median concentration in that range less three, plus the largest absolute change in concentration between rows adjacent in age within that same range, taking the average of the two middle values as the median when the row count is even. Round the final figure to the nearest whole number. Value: 416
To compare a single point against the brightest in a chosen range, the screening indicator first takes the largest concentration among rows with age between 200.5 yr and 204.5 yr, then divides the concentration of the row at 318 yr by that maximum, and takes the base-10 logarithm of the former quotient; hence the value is 0.00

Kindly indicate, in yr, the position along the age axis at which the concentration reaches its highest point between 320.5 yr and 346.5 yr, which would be 327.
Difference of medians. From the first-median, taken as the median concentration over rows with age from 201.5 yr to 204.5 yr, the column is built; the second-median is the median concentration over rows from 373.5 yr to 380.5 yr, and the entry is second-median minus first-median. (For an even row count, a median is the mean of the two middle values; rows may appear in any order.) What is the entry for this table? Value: -38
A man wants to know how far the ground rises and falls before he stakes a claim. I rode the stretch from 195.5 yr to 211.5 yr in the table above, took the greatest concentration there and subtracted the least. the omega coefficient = 56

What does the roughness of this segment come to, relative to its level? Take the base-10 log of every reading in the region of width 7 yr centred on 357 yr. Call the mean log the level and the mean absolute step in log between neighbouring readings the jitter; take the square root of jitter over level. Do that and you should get 0.065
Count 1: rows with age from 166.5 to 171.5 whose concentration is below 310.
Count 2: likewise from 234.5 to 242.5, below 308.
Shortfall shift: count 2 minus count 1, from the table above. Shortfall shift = 6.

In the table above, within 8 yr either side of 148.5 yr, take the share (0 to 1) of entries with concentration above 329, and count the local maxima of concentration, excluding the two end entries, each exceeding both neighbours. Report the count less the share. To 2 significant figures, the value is 2.0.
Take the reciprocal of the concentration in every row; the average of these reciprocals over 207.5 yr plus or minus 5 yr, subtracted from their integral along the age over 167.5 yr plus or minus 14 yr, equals 0.069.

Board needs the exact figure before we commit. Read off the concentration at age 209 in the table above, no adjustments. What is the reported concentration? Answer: 320.4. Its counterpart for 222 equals 325.4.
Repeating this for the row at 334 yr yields 317.4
